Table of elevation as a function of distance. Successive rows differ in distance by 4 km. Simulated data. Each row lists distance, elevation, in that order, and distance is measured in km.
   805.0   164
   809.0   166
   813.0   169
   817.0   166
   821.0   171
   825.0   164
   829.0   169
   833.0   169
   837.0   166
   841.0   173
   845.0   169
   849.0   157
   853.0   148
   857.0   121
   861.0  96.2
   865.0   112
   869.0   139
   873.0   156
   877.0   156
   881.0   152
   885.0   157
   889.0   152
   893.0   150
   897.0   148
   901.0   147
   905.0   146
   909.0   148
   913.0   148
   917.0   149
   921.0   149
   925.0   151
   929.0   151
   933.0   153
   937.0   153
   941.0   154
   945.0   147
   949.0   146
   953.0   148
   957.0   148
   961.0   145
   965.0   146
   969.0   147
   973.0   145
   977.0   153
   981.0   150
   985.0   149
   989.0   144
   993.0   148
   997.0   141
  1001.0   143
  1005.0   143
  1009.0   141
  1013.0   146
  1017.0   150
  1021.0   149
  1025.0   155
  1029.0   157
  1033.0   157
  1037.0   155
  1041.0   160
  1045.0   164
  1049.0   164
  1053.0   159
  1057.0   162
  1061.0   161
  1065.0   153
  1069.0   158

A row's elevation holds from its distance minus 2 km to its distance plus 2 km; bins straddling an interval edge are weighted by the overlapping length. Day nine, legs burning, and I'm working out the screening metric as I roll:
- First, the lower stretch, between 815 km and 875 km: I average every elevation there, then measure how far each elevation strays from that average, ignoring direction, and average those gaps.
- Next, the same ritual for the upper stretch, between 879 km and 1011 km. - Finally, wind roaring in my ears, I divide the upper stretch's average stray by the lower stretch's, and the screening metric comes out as 0.15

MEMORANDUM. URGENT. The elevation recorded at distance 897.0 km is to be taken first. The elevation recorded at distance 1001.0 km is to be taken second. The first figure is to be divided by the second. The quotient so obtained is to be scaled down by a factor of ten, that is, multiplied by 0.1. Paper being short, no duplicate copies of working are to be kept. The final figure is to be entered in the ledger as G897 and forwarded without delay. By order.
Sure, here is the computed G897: 0.103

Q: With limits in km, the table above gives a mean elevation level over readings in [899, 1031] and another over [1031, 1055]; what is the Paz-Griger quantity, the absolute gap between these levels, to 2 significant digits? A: 12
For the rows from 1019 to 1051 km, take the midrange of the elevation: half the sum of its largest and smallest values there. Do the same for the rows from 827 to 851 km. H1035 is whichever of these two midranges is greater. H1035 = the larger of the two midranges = 165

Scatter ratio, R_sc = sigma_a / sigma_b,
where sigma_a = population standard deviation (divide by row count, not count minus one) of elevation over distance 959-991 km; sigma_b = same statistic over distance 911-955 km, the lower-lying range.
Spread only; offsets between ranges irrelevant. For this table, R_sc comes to 1.1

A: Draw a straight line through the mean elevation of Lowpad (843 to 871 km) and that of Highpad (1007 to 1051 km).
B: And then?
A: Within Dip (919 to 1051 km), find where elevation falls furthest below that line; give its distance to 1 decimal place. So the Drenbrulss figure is 1009.0 km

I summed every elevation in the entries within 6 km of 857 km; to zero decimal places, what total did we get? 365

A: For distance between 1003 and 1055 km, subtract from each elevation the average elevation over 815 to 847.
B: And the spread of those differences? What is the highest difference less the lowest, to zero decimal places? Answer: 23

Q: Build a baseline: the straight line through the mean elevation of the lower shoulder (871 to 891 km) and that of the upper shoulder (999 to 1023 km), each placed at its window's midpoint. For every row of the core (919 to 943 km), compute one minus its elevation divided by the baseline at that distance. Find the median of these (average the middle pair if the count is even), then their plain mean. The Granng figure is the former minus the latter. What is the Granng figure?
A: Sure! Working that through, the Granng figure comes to -0.001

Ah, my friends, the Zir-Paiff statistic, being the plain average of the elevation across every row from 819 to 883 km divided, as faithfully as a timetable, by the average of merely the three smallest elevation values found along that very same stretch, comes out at 1.38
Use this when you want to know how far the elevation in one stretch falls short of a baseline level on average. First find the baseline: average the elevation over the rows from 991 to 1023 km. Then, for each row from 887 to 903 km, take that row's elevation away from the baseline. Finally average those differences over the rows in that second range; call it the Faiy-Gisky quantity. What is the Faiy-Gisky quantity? -4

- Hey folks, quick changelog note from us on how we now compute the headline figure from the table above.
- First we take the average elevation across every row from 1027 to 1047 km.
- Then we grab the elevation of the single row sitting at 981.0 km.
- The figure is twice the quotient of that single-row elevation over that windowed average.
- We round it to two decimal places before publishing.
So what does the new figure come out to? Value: 1.89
